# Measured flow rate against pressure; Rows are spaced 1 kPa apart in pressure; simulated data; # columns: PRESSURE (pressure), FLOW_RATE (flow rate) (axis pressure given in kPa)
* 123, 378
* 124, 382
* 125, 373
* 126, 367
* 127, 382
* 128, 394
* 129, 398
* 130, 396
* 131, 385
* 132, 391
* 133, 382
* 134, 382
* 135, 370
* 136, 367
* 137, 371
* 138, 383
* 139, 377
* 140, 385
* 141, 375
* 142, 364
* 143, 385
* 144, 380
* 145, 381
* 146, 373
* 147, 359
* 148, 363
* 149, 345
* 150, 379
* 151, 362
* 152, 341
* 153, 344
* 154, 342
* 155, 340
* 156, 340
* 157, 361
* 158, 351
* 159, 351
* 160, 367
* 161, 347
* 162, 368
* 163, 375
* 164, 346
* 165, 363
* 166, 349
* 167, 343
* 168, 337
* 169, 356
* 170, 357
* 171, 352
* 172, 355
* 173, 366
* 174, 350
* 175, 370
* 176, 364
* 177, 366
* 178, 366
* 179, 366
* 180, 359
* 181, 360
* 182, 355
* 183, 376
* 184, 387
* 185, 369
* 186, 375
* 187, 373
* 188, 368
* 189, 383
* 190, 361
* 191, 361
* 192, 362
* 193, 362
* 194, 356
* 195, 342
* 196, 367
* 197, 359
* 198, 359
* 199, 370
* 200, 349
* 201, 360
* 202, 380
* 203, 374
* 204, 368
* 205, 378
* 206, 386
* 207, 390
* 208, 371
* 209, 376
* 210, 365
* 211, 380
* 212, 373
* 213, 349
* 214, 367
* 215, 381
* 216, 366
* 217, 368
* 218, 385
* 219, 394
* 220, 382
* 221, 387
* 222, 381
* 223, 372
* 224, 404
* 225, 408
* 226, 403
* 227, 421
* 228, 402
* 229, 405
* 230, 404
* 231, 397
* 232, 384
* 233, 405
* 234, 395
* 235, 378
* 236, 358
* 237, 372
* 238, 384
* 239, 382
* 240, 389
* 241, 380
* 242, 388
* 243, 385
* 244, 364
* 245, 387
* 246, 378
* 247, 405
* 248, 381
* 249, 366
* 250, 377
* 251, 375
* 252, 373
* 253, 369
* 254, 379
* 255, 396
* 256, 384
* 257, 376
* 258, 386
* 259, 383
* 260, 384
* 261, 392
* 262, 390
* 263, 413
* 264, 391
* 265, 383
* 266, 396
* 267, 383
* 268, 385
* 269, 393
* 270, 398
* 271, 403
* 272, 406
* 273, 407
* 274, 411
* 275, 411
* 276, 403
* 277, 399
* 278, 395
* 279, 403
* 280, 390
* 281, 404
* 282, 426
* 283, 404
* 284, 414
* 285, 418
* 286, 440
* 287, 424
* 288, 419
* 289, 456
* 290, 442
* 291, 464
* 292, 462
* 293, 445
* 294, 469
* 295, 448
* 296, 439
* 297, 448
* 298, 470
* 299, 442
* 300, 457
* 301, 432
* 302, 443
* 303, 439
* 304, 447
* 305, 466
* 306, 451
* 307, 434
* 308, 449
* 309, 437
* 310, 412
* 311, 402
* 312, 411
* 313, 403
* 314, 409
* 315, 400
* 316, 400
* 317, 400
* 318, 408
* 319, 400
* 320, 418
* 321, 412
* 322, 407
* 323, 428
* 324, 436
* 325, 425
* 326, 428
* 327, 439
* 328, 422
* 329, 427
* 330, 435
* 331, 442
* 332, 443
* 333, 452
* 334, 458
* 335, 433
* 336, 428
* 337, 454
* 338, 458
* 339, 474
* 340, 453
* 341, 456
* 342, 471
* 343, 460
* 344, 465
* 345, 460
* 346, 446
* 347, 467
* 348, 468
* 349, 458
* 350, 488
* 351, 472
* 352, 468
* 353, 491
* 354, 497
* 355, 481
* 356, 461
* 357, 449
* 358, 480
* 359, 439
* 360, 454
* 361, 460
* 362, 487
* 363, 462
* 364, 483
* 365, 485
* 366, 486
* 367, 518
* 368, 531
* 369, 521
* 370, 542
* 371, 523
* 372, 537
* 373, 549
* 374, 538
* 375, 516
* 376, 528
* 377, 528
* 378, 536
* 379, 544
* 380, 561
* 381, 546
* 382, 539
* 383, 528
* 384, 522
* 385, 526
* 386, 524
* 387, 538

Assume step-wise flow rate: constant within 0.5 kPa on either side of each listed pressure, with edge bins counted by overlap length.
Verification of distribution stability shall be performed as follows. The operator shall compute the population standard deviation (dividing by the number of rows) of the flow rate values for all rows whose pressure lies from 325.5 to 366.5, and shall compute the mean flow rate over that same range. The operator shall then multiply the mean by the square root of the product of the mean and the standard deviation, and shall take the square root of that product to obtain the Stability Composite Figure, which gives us 208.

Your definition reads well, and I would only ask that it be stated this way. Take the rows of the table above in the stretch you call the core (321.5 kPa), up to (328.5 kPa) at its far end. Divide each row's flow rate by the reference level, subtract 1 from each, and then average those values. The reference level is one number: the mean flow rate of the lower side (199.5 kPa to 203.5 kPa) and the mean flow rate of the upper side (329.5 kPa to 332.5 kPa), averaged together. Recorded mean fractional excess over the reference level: 0.06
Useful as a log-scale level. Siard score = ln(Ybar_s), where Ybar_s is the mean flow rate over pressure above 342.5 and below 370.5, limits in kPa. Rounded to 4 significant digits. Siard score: 6.169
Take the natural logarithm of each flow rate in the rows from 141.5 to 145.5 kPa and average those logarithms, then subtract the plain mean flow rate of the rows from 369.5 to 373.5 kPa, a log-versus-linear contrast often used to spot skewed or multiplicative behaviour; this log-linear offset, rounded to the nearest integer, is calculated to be -532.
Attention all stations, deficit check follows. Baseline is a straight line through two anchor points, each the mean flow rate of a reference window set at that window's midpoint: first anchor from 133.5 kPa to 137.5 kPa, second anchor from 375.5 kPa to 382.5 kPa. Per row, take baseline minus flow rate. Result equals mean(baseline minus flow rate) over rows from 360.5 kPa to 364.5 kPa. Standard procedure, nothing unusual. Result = 56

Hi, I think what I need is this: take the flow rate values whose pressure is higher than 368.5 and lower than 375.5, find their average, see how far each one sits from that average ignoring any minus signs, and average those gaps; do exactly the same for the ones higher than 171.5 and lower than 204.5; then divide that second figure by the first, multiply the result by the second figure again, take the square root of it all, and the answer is 2.29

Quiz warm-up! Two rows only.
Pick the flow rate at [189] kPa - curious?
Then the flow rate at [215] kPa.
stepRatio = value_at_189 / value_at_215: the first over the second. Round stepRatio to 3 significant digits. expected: 1.01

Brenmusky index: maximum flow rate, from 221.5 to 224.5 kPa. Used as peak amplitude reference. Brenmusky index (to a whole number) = 404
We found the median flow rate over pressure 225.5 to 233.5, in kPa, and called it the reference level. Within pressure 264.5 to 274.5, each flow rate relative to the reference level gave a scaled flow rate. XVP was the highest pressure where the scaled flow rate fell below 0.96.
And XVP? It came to 268 kPa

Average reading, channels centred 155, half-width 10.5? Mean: 357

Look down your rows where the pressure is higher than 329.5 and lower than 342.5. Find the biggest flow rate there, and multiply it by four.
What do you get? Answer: 1896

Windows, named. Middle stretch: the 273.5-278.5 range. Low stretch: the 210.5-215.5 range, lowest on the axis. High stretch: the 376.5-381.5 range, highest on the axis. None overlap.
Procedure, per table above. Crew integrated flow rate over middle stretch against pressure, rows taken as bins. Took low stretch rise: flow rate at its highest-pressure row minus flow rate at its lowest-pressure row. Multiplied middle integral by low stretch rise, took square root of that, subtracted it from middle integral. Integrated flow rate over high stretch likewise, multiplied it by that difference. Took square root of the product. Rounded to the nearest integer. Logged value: 2315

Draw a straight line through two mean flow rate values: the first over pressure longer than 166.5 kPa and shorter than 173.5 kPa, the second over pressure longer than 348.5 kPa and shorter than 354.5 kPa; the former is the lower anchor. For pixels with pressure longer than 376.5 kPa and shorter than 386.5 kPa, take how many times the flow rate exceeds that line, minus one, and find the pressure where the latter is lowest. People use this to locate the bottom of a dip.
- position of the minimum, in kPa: 384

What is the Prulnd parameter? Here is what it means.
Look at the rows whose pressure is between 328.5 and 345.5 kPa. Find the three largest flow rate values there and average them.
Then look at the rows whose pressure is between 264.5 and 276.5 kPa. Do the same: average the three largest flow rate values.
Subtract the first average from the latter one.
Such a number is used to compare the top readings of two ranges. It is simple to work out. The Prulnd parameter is -60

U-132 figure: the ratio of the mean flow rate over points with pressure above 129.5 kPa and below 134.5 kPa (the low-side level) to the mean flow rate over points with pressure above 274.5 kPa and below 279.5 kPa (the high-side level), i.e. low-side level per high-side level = 0.96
